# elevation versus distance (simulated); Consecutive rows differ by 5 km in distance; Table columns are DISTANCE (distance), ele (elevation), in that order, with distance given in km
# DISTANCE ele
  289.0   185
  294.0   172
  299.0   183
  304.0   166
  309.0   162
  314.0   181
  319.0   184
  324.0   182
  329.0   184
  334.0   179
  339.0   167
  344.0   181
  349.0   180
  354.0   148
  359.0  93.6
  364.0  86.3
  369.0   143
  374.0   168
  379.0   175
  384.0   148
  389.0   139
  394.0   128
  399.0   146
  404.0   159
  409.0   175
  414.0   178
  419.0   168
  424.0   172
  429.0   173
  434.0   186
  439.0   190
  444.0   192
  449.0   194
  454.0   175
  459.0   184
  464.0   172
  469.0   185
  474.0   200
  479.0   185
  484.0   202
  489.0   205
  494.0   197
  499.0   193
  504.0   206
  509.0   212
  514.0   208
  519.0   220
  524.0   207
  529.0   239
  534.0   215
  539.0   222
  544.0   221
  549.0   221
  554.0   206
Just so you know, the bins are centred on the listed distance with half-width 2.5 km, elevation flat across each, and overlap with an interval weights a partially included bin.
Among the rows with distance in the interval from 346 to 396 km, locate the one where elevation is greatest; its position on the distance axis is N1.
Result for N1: 349.0 km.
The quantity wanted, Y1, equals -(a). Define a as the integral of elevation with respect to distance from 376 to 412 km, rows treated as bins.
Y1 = -5523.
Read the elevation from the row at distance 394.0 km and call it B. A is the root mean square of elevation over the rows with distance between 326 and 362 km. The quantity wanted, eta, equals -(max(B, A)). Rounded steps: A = 165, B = 128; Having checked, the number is -165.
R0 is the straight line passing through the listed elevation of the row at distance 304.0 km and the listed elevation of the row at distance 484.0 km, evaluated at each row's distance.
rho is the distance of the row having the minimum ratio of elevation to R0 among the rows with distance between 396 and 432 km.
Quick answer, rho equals 399.0 km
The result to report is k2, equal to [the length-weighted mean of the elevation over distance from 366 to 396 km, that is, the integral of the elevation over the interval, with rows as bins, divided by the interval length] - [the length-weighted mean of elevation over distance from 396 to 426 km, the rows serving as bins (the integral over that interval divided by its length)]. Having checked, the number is -16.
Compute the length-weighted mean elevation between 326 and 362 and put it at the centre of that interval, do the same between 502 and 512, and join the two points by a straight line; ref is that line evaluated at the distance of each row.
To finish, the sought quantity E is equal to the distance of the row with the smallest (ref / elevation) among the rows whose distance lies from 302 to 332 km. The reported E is 319.0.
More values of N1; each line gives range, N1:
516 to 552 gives 529.0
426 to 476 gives 474.0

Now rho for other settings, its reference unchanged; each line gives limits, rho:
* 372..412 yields 394.0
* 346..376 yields 364.0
